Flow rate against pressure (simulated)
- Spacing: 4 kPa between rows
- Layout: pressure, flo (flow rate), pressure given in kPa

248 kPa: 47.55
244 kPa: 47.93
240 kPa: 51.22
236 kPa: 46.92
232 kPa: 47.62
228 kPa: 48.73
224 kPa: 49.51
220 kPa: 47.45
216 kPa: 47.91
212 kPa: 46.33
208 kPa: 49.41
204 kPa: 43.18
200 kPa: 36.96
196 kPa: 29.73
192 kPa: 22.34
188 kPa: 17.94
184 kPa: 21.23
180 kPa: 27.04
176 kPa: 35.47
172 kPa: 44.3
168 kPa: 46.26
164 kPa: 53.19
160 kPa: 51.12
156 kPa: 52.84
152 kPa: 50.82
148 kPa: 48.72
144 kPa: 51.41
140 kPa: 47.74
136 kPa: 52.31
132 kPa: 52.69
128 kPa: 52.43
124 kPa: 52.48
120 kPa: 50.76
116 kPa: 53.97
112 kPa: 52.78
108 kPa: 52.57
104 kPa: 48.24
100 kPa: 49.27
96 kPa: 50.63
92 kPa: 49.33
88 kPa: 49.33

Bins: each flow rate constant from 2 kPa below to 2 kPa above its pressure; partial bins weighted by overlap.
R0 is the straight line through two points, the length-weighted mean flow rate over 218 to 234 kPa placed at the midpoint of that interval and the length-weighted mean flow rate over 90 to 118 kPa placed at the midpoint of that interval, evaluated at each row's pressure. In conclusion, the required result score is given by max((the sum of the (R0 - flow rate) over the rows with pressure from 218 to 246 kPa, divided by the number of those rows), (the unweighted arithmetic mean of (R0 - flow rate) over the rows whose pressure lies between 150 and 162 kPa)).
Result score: 0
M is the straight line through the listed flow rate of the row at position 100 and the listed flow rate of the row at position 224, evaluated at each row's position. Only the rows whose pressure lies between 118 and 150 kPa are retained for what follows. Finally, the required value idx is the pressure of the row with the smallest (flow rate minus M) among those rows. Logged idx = 140 kPa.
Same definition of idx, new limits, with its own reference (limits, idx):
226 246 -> 236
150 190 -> 188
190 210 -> 192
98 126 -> 104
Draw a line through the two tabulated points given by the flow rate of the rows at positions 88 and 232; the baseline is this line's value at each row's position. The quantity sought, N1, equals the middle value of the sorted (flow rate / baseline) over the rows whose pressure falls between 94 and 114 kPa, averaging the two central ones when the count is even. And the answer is 1.03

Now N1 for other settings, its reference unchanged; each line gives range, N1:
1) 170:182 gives 0.73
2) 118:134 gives 1.07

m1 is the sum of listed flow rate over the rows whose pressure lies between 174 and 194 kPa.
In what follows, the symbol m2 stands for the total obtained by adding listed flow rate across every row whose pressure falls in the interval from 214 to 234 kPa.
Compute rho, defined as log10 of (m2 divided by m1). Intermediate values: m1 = 124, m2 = 241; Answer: 0.3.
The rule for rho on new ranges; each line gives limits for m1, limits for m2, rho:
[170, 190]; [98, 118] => 0.2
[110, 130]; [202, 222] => 0.0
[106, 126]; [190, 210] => -0.2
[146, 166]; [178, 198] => -0.3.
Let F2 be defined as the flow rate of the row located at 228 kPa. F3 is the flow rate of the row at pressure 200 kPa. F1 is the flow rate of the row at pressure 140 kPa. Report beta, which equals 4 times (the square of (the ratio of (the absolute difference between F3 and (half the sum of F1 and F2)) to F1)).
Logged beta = 0.223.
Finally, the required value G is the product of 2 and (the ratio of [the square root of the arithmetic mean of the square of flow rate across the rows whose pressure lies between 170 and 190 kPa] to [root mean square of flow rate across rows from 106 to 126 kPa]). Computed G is 1.2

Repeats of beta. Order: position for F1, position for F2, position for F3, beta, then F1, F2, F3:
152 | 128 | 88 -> 0.008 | 50.82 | 52.43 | 49.33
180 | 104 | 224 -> 0.771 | 27.04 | 48.24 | 49.51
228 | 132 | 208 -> 0.003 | 48.73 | 52.69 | 49.41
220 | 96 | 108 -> 0.022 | 47.45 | 50.63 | 52.57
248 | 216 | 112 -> 0.045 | 47.55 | 47.91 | 52.78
